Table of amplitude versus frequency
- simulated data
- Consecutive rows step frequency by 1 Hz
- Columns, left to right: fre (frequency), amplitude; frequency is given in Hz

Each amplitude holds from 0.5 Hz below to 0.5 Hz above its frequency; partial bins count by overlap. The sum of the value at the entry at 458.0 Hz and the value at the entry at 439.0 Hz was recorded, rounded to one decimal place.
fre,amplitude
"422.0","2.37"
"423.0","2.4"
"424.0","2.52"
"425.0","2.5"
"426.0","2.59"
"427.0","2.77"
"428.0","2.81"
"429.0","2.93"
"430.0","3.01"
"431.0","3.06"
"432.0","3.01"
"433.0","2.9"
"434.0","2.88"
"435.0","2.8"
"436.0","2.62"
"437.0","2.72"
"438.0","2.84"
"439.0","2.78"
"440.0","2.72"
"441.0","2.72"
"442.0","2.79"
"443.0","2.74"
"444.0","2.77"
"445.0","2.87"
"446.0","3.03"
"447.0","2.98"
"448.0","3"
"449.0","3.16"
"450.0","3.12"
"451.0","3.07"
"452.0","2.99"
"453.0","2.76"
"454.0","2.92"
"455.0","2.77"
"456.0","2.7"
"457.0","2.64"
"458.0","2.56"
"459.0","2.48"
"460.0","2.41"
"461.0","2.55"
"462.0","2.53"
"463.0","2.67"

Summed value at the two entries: 5.3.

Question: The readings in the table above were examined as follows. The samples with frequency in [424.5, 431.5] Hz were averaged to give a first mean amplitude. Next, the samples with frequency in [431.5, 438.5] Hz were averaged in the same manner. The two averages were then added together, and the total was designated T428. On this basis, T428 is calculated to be 5.63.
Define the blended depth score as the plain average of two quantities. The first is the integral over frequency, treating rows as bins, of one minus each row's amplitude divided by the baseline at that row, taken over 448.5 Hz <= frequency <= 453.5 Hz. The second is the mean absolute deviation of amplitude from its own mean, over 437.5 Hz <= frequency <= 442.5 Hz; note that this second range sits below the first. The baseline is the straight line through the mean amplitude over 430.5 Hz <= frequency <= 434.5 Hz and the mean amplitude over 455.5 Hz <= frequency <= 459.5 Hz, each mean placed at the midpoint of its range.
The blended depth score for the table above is -0.285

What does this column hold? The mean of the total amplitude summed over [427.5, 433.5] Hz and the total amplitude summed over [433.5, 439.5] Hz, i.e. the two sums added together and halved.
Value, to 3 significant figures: 17.2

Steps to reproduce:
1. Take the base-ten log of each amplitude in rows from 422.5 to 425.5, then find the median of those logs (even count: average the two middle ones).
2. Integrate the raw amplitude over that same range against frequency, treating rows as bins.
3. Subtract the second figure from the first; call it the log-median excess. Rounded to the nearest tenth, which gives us -7.0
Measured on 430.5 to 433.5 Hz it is -8.5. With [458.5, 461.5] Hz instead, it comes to -7.0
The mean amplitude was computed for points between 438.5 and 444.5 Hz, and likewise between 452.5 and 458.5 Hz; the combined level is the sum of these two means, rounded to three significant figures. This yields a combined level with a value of 5.48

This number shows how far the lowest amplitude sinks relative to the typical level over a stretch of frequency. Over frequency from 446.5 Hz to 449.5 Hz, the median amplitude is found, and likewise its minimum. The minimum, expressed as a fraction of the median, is 0.993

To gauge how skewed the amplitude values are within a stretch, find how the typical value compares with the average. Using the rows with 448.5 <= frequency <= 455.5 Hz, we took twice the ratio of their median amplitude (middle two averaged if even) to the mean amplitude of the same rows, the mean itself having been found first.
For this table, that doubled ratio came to 2.01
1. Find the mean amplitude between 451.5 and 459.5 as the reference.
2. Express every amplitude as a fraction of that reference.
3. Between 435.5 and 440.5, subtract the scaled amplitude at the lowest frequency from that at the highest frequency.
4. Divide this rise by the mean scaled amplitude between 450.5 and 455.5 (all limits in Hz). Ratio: 0.03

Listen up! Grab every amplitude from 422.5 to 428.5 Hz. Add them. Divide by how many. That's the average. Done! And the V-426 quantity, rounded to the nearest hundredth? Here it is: 2.60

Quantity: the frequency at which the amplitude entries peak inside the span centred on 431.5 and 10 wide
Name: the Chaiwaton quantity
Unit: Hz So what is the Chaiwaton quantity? 431.0 Hz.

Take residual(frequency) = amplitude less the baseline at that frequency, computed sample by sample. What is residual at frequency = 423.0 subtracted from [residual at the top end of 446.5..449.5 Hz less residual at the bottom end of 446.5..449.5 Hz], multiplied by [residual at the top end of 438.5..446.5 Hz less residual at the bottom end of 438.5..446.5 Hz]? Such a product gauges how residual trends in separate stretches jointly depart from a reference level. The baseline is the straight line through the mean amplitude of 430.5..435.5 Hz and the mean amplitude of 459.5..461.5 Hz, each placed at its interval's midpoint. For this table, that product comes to 0.330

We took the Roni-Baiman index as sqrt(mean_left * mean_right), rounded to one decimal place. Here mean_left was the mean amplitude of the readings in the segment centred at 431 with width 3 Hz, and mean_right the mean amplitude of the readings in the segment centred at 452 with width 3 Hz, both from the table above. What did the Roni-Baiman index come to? 3.0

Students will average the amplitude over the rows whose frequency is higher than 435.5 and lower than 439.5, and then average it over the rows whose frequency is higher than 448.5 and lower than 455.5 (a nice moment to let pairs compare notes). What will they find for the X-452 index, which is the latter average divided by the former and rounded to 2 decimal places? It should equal 1.08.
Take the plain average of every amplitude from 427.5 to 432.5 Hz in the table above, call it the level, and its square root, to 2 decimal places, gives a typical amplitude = 1.72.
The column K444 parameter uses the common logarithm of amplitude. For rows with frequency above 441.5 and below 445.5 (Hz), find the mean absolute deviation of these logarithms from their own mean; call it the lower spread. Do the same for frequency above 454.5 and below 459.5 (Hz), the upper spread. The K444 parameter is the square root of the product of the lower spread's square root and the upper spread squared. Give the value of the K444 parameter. 0.0041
